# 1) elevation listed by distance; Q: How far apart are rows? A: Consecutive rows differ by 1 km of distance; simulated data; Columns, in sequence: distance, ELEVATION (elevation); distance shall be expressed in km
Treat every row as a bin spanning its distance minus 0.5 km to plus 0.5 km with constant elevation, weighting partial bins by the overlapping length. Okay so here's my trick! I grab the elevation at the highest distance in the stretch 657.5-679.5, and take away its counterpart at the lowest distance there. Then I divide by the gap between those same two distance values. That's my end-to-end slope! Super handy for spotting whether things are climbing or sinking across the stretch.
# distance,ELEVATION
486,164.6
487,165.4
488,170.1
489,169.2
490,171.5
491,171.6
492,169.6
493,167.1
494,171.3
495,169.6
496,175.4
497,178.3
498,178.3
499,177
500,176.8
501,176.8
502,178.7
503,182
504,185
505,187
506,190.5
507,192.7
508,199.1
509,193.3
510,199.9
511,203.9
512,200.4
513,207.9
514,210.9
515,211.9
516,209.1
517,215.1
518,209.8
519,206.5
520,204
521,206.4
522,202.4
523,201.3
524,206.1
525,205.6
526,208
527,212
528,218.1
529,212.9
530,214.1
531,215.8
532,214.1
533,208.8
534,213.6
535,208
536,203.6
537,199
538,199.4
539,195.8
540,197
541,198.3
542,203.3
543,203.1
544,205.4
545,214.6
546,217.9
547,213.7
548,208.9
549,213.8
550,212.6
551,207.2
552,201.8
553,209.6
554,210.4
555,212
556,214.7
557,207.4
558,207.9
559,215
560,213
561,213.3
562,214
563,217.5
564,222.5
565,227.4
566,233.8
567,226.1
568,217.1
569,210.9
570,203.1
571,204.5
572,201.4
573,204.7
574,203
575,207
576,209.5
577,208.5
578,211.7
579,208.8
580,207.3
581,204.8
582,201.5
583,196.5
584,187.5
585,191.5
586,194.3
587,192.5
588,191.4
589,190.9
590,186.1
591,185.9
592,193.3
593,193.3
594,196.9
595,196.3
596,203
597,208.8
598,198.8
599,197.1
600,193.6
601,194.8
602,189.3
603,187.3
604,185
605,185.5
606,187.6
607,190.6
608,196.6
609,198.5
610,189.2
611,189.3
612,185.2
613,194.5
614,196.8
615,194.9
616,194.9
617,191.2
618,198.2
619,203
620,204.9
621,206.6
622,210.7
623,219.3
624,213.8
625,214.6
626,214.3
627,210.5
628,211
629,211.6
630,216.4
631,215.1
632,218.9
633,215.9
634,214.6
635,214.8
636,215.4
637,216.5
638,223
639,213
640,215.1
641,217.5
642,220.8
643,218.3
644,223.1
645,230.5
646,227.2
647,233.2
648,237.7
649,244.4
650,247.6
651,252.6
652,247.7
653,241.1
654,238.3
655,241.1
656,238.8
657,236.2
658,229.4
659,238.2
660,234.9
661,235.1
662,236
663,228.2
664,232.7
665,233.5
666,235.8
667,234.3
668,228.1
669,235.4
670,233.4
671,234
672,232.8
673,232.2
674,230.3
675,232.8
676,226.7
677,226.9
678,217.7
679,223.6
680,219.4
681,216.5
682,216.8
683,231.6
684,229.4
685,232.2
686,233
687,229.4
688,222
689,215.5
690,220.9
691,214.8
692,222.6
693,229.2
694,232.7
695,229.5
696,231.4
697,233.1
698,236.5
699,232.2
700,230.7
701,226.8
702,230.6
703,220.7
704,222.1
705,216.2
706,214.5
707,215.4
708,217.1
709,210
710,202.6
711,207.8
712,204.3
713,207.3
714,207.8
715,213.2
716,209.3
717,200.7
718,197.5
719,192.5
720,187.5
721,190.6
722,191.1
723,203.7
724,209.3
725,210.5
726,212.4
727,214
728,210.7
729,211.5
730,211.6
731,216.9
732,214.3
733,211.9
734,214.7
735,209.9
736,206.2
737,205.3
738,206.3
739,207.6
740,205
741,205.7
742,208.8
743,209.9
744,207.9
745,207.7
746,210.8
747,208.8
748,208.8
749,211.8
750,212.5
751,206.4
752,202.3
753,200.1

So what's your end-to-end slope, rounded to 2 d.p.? -0.28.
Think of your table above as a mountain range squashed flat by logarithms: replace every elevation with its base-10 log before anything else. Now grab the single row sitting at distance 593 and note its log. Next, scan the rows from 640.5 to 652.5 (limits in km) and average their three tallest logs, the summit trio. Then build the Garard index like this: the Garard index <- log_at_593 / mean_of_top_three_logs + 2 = 2.954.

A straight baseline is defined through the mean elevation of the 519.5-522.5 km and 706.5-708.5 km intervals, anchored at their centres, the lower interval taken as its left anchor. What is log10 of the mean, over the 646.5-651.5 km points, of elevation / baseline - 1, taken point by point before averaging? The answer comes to -0.84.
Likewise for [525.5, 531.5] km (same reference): -1.37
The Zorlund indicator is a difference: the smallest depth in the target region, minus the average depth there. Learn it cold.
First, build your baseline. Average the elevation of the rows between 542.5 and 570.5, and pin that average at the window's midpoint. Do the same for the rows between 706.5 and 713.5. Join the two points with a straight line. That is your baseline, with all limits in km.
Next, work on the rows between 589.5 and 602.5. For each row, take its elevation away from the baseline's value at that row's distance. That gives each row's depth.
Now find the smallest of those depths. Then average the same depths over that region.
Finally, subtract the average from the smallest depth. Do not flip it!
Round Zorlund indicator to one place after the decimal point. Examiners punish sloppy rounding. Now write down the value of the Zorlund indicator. -13.7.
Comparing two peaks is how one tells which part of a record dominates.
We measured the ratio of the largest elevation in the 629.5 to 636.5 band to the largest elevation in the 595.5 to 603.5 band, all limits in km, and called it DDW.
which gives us 1.05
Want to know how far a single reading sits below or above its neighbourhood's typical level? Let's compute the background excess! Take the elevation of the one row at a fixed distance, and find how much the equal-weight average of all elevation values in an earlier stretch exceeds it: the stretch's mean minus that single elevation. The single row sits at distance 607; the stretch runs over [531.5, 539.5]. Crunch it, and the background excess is 15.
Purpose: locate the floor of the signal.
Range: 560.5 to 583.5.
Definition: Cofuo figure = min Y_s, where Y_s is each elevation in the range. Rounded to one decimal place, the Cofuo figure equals 196.5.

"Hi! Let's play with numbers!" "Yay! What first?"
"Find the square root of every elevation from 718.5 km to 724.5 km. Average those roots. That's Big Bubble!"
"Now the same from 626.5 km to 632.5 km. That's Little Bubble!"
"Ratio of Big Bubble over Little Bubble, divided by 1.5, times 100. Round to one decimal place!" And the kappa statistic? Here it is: 63.8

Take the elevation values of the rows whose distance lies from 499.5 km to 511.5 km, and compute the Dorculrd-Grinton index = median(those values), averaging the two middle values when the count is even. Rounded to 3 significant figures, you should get 189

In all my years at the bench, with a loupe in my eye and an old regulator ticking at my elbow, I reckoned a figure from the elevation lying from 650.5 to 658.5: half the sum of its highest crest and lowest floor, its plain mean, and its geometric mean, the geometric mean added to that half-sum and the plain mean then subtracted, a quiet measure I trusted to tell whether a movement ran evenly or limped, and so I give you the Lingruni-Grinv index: 241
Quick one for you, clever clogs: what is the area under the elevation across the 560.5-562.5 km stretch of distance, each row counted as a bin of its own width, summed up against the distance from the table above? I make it 427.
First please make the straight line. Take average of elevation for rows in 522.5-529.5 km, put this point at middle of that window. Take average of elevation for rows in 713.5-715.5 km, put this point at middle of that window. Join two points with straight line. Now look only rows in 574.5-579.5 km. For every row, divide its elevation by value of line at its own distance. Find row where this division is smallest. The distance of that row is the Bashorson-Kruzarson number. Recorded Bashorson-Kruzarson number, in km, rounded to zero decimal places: 575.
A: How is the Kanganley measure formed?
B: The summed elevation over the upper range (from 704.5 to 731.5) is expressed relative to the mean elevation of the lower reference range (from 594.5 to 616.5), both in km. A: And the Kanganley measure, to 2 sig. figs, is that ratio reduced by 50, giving -21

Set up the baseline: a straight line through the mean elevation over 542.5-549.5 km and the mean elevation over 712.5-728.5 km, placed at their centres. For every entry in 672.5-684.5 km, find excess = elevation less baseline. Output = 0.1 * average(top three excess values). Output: 2.7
